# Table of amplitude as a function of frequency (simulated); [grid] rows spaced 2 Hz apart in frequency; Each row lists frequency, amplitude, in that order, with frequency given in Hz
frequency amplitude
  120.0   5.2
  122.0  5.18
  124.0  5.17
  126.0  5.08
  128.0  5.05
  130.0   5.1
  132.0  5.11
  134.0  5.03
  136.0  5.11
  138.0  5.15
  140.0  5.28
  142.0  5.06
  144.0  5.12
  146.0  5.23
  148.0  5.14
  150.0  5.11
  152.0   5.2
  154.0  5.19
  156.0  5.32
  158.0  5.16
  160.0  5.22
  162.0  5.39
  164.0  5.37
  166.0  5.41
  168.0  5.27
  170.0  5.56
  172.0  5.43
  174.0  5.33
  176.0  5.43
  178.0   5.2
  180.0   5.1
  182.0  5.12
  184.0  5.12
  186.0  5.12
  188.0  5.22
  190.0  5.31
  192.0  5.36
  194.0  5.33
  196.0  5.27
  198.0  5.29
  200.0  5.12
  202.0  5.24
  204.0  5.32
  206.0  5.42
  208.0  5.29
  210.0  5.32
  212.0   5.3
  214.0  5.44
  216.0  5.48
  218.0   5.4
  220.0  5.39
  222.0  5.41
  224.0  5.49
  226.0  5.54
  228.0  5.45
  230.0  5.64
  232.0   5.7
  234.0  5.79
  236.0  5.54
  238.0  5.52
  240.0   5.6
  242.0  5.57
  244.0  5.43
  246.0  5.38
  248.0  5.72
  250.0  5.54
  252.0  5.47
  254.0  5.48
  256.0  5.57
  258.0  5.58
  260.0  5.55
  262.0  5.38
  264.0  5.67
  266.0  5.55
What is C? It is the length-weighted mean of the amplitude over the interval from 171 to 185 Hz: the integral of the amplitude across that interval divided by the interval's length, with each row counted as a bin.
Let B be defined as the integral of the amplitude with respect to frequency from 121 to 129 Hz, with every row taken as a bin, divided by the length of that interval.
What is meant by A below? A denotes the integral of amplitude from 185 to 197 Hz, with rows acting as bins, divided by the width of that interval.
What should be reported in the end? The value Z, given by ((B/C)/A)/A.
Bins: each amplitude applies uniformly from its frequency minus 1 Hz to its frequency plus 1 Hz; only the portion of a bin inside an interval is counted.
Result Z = 0.035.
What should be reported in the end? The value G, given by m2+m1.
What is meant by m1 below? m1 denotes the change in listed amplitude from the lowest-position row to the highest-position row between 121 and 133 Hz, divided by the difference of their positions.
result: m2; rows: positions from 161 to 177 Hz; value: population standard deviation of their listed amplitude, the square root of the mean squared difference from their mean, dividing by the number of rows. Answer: 0.072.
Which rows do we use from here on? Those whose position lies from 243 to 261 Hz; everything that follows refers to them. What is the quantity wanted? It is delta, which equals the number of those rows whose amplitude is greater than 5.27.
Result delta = 9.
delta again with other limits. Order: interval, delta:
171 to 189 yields 3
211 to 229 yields 9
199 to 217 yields 7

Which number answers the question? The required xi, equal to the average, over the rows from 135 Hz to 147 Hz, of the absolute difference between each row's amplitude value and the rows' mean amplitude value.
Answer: 0.064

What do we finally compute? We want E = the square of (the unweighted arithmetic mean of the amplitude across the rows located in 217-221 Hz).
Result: 29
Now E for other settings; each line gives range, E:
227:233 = 31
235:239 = 31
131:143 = 26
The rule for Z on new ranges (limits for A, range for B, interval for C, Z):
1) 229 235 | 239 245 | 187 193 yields 0.032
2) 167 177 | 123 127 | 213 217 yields 0.032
